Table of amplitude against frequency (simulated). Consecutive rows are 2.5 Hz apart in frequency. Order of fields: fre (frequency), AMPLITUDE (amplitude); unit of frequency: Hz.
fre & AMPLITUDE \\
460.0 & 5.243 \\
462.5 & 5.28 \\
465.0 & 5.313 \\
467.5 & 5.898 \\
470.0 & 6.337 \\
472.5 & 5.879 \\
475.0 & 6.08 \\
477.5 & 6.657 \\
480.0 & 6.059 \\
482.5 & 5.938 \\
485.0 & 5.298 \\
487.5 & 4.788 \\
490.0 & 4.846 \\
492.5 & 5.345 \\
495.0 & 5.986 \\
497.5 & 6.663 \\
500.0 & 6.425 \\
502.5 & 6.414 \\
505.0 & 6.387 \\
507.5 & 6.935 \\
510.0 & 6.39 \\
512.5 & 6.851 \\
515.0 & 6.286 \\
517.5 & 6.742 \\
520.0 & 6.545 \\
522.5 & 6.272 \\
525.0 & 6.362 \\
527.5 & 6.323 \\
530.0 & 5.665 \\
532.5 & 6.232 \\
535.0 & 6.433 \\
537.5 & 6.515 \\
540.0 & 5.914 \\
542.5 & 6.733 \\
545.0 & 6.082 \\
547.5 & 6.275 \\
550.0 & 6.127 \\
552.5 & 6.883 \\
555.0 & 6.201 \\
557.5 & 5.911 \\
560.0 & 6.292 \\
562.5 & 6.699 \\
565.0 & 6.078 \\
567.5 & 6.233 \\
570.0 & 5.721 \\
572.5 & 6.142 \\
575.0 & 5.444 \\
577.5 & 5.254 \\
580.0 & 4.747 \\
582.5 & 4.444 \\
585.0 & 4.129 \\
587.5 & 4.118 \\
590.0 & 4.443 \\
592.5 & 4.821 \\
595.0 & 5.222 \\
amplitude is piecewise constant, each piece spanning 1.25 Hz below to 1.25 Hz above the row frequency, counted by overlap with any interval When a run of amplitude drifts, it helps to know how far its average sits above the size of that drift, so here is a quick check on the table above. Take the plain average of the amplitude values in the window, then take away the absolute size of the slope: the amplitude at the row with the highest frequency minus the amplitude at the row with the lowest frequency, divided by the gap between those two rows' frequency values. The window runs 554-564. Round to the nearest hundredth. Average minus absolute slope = 6.21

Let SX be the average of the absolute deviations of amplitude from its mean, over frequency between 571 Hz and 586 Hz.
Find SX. 0.59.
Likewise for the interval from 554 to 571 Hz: 0.22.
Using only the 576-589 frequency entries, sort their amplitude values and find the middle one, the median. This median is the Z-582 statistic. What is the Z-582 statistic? 4.44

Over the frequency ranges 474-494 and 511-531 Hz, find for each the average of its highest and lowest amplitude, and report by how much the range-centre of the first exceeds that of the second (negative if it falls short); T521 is -0.54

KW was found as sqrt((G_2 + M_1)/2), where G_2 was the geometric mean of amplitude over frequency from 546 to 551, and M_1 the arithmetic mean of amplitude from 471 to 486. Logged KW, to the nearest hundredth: 2.47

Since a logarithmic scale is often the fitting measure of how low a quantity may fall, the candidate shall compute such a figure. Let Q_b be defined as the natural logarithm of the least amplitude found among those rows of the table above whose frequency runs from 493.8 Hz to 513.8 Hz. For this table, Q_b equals 1.79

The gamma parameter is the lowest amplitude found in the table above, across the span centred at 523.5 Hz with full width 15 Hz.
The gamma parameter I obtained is 5.665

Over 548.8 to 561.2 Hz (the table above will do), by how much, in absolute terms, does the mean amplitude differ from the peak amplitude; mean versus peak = 0.60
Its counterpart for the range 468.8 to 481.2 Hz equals 0.45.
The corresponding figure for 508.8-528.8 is 0.38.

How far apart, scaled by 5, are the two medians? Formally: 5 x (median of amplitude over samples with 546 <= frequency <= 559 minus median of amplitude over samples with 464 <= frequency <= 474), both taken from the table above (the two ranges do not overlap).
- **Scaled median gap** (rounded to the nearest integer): 2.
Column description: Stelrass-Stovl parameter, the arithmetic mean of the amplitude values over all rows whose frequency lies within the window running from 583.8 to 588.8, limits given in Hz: 4.1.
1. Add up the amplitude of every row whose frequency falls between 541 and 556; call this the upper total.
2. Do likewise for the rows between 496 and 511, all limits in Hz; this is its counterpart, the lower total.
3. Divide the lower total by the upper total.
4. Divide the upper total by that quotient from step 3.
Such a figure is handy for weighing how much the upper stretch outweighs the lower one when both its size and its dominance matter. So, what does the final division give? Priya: 37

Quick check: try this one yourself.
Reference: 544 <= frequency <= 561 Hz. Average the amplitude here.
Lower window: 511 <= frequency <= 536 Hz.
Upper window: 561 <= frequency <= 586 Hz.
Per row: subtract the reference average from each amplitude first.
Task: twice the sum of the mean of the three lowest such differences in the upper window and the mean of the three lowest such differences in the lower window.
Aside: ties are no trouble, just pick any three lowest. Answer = -4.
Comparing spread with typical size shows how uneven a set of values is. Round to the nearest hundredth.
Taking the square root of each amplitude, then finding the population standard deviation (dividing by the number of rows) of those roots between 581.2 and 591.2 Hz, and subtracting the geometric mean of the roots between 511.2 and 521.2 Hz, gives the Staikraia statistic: -2.53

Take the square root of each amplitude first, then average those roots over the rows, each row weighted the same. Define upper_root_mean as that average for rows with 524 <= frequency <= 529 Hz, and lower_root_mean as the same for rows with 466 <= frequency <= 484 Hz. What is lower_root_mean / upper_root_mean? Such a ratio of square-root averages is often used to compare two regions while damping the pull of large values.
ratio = 0.98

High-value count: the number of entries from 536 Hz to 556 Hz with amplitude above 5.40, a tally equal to 8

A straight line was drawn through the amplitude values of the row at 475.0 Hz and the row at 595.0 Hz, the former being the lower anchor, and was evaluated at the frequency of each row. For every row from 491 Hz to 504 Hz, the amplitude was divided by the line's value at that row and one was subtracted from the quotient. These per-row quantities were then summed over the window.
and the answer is 0.2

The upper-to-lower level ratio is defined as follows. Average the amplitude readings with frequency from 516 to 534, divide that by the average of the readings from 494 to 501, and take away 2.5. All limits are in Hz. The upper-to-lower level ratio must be -1.51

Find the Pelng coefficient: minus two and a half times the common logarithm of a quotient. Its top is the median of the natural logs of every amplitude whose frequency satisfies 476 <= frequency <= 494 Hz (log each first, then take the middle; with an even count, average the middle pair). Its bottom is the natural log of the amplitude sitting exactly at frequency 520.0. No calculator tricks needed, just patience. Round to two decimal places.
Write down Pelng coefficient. 0.12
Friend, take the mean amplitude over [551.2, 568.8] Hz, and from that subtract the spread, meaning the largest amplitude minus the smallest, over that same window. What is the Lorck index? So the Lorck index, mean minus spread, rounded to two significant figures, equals 5.4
